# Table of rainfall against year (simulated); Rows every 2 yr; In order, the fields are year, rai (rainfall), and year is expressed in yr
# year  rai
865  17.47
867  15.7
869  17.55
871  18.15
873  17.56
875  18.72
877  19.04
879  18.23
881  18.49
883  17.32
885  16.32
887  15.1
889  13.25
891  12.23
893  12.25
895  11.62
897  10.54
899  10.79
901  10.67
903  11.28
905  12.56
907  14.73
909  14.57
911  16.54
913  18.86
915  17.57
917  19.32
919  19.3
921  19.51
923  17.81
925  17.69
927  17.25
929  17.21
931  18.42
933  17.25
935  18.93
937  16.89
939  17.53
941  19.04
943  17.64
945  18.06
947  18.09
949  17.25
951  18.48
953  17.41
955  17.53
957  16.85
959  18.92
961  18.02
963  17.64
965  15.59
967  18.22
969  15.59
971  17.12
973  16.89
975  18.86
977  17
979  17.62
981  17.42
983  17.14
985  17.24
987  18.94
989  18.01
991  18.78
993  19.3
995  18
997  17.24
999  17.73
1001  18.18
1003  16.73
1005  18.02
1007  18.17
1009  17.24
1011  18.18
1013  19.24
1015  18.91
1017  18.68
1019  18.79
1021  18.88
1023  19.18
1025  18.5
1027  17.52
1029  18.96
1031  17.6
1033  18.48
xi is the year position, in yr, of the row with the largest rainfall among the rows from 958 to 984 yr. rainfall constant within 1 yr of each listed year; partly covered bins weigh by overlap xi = 959 yr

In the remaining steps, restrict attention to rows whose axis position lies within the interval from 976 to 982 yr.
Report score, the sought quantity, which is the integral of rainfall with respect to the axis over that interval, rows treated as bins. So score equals 104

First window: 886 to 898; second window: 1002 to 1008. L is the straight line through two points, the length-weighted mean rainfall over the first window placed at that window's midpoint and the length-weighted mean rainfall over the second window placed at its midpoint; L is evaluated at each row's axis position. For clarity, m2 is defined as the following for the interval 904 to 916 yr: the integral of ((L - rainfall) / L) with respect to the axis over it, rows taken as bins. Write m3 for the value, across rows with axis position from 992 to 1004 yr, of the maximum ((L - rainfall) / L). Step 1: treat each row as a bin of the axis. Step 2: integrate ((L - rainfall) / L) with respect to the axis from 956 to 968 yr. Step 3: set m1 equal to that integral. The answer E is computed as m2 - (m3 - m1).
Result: -3.7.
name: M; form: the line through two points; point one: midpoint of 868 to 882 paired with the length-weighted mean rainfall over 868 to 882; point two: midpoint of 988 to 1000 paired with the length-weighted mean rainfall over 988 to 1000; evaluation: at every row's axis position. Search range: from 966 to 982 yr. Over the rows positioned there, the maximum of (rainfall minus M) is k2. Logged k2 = 0.7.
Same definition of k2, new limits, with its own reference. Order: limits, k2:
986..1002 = 1.1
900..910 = -3.5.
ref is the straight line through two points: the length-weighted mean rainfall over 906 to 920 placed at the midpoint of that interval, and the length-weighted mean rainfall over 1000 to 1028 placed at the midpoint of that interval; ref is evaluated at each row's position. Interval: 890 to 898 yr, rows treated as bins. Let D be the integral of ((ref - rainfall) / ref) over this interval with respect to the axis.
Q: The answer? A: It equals 2.5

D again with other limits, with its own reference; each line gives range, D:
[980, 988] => 0.1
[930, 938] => -0.2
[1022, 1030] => -0.1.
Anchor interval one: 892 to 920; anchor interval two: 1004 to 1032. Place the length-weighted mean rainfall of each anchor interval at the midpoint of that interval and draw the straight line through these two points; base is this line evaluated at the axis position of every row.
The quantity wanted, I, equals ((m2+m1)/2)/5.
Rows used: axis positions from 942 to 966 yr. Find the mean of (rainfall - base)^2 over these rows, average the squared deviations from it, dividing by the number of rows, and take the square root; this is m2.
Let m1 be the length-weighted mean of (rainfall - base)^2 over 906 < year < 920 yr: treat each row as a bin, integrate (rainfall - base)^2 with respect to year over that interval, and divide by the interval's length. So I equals 1.25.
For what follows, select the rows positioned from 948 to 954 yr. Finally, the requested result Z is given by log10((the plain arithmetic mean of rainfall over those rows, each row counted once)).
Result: 1.25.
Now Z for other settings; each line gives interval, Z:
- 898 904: 1.04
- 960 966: 1.23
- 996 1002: 1.25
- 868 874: 1.25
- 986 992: 1.27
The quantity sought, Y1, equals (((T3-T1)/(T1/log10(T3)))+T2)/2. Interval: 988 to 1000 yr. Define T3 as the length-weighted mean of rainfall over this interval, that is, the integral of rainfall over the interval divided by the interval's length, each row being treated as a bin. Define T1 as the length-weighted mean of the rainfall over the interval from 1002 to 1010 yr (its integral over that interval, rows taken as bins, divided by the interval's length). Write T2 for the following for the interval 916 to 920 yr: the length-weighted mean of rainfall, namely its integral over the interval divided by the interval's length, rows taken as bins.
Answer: 9.7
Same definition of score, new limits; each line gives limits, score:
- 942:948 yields 108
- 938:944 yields 108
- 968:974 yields 99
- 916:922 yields 116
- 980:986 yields 104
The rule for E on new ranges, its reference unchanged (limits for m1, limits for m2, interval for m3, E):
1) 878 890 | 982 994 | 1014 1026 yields -5.3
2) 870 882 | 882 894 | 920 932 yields -8.6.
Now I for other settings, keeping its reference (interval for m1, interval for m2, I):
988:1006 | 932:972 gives 0.41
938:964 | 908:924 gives 1.21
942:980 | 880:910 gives 0.93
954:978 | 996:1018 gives 0.23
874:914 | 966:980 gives 1.23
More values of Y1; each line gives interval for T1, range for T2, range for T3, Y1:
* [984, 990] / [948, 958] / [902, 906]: 8.6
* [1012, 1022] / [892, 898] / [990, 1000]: 5.7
